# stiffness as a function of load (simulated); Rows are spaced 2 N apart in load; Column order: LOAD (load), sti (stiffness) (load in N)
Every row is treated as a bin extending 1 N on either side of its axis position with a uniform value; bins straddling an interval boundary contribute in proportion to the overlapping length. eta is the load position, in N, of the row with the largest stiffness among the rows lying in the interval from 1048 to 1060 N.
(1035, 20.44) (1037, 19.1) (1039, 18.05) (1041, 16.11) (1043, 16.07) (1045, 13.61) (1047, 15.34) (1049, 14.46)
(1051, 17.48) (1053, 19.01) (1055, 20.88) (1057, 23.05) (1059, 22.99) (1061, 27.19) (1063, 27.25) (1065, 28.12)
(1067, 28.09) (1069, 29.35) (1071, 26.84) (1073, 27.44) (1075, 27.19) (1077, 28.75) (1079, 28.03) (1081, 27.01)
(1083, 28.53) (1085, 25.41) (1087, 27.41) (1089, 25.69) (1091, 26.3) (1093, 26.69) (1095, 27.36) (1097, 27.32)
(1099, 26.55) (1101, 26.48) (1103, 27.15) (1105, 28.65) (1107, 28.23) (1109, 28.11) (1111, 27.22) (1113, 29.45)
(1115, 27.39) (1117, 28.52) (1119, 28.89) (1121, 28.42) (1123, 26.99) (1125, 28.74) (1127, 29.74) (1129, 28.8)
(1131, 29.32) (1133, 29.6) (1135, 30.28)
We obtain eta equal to 1057 N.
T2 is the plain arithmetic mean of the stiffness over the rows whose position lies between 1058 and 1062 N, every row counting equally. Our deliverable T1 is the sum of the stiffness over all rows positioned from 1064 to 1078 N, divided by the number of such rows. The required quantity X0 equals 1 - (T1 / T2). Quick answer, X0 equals -0.1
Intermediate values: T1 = 28.0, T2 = 25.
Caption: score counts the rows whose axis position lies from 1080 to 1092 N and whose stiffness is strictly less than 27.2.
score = 4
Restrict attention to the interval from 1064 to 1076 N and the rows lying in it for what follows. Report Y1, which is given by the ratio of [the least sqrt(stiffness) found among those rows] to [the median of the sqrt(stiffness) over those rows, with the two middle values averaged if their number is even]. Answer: 0.983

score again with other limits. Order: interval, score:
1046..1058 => 6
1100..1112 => 2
